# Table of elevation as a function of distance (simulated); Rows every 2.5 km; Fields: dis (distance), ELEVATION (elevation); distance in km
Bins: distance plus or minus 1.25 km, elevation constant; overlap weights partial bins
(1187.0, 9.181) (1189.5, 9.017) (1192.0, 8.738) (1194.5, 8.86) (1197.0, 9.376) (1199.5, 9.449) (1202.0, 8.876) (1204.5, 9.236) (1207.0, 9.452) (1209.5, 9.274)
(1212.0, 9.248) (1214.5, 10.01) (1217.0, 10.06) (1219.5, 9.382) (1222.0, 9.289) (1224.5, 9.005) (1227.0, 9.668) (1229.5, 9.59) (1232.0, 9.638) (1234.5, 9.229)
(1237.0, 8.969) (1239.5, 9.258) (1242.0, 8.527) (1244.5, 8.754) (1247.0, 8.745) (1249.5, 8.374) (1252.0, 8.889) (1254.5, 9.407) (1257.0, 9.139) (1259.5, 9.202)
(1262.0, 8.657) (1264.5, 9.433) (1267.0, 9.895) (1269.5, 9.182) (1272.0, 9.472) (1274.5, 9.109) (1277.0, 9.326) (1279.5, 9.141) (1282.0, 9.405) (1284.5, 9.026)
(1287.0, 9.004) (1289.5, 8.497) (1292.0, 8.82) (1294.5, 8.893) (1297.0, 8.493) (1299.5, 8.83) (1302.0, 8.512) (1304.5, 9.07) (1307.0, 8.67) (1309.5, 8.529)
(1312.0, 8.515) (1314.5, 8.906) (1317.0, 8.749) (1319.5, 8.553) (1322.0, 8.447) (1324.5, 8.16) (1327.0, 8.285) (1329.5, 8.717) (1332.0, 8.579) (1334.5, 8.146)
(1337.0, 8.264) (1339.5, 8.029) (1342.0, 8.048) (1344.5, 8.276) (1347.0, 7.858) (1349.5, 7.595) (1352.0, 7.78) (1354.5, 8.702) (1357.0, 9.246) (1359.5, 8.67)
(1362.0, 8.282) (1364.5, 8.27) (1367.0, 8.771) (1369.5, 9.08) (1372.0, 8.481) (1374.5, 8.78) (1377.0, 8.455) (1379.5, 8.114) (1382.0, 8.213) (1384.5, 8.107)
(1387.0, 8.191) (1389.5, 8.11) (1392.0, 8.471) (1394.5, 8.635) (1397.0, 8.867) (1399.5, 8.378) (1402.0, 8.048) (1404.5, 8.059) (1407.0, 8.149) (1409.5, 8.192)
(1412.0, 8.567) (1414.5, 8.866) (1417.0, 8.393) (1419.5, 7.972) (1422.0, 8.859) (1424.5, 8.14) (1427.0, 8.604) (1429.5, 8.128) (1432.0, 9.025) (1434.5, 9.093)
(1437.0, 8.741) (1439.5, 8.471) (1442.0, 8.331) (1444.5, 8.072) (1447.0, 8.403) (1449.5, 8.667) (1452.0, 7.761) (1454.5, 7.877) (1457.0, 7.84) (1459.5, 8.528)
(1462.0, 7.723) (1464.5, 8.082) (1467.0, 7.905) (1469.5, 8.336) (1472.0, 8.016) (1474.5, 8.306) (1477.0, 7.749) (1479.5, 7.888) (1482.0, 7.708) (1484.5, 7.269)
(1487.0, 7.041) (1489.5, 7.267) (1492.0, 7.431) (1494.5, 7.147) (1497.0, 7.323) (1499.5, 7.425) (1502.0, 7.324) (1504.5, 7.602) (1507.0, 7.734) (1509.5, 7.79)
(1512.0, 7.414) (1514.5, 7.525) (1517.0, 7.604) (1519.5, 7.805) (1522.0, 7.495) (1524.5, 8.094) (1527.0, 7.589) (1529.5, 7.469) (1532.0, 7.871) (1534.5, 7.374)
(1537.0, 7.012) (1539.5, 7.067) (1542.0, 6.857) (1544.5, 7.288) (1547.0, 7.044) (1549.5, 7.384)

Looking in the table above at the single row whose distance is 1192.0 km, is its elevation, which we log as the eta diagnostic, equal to 8.738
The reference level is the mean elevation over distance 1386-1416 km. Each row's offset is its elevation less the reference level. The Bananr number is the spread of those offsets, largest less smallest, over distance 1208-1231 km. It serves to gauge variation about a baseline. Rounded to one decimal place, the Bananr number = 1.1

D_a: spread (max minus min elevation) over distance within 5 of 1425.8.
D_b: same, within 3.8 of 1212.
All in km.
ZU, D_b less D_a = 0.0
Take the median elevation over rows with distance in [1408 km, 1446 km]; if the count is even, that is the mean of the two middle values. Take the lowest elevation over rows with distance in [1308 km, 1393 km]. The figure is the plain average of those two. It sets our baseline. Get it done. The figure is 8.03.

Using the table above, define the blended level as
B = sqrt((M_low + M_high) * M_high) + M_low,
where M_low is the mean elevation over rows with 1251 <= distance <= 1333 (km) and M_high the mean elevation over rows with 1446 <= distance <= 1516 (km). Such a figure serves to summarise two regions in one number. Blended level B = 20.25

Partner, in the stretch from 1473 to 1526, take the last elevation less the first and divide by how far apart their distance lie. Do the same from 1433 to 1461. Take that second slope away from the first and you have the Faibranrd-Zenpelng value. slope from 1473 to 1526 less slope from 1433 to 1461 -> 0.02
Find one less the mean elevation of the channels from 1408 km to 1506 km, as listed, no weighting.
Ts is -7.1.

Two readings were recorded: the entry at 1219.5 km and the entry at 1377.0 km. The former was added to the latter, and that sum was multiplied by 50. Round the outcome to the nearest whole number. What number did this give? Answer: 892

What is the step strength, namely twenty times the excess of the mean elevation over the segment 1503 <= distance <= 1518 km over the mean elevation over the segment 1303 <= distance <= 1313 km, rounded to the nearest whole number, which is -22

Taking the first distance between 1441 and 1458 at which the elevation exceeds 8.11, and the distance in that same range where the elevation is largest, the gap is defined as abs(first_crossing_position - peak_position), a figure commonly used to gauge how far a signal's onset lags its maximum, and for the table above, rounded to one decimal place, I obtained 7.5 km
